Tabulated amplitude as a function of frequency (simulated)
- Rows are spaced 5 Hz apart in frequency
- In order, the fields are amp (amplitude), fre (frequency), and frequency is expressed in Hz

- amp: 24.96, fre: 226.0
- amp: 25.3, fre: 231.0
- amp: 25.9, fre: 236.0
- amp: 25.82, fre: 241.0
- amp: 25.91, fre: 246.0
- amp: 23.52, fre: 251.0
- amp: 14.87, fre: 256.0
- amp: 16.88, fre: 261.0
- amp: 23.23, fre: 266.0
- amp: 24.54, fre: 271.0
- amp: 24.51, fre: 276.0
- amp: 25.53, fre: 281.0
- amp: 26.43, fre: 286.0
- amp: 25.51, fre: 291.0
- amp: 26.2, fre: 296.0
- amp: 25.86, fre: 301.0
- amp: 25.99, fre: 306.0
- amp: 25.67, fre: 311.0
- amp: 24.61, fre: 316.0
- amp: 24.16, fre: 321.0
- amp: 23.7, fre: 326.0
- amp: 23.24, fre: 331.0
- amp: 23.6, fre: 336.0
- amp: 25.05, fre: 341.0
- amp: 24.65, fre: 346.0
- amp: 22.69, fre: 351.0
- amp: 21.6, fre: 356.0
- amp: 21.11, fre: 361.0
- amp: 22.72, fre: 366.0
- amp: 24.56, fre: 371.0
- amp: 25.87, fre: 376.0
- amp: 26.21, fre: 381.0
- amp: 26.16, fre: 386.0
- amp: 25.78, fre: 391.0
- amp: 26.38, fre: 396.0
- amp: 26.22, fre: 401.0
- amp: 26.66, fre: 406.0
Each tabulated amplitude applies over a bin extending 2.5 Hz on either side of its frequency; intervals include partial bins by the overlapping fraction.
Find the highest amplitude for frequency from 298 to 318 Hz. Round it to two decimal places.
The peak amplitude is 25.99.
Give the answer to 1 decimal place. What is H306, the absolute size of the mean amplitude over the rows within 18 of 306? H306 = 25.4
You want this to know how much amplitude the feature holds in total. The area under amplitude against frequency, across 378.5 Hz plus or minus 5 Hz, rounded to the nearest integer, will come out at 260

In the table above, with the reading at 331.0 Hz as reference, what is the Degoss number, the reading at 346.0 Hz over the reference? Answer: 1.06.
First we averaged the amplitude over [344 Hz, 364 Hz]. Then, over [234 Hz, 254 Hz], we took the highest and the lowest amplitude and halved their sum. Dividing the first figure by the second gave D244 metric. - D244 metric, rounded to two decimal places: 0.91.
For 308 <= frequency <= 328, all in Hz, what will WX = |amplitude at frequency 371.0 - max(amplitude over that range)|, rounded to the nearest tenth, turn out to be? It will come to 1.1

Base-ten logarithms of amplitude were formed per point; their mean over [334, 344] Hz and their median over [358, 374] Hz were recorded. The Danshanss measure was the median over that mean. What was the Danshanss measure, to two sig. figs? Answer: 0.98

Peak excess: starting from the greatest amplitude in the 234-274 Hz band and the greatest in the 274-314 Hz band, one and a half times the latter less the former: 13.7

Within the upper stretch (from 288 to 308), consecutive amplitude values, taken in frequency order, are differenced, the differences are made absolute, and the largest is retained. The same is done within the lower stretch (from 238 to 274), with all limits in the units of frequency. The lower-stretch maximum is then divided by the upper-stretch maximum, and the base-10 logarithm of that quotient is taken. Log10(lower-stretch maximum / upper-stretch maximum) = 1.1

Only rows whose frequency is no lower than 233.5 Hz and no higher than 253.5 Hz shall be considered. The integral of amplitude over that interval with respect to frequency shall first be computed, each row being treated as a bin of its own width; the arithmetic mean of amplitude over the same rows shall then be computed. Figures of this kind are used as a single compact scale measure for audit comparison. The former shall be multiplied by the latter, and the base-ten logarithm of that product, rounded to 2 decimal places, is 4.11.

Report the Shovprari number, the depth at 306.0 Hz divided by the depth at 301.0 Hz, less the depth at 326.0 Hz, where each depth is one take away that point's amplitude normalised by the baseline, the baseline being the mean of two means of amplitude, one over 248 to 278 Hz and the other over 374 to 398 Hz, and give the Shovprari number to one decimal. 1.1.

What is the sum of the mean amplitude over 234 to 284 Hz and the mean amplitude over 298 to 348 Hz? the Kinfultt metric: 47.7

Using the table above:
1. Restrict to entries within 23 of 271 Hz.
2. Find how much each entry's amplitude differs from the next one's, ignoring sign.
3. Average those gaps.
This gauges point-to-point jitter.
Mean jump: 2.65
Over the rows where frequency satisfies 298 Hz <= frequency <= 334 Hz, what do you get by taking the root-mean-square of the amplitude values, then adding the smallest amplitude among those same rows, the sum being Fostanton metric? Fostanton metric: 48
